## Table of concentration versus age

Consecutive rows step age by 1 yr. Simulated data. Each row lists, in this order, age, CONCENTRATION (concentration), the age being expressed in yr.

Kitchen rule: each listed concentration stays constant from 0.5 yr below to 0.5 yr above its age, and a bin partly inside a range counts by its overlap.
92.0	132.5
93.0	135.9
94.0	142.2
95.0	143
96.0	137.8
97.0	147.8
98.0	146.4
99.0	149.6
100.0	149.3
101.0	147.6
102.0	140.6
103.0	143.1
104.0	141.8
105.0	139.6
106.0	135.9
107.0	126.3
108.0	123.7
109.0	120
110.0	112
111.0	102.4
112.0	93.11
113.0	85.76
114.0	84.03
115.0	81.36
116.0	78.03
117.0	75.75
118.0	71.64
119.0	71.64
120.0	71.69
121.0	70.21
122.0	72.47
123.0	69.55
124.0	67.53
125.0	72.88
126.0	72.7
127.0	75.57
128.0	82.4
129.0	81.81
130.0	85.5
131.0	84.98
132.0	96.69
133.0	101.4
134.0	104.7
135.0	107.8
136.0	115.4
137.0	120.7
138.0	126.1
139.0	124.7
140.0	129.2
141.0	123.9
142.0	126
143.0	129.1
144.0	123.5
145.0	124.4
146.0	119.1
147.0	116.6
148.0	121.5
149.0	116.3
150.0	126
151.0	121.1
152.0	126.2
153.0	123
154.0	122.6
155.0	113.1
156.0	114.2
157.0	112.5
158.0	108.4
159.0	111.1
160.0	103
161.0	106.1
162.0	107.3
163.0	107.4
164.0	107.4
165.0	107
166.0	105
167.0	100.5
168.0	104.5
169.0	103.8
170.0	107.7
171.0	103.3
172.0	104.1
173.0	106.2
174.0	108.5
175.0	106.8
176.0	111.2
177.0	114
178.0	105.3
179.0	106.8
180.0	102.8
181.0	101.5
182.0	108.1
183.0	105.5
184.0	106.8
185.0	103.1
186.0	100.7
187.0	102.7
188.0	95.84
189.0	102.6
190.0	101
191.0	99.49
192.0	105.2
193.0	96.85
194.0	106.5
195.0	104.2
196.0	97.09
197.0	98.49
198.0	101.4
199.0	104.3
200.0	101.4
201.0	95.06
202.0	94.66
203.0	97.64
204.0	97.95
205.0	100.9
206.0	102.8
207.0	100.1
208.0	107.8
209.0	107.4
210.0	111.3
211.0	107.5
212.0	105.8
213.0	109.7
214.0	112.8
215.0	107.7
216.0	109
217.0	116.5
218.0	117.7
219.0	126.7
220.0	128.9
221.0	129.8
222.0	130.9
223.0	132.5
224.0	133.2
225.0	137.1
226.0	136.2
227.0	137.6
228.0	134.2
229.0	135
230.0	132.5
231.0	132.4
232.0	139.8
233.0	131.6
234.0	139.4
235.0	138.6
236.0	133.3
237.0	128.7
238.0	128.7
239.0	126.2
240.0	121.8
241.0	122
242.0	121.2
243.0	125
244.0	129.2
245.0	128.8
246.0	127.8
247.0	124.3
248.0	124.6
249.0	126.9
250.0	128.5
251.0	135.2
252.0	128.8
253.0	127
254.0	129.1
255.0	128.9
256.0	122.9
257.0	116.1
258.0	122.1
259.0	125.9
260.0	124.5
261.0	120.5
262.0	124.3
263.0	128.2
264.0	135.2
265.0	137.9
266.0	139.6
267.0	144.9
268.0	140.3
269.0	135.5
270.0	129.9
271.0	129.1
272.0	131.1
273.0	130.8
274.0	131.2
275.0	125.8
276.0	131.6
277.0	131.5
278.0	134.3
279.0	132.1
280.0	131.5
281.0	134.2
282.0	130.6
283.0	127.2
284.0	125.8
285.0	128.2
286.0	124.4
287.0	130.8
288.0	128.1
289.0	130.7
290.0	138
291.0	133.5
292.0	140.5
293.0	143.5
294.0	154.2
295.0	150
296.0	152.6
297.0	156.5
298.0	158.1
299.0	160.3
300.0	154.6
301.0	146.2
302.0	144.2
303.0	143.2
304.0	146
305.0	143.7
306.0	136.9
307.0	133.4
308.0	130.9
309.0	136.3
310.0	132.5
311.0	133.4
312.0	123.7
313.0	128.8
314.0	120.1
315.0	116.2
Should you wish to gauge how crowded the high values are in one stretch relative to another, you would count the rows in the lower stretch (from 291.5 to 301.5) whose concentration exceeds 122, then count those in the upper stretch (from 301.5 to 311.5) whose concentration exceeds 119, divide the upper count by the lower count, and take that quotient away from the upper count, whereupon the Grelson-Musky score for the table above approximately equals 9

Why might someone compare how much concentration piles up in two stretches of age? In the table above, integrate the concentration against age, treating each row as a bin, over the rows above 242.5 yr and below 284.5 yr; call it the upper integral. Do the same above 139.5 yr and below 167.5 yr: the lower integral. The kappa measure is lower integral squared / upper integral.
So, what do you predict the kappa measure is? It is 1944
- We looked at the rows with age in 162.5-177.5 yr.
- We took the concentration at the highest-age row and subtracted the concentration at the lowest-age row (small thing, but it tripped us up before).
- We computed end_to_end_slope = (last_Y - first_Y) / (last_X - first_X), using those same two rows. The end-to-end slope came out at 0.5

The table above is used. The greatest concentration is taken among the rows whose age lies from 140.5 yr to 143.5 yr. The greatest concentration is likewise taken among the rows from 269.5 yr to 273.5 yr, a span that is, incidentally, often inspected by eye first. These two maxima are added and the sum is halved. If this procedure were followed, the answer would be 130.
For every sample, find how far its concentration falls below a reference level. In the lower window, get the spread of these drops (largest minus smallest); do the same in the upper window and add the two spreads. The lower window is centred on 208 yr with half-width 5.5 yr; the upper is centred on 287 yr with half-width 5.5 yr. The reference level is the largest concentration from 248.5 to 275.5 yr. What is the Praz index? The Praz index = 30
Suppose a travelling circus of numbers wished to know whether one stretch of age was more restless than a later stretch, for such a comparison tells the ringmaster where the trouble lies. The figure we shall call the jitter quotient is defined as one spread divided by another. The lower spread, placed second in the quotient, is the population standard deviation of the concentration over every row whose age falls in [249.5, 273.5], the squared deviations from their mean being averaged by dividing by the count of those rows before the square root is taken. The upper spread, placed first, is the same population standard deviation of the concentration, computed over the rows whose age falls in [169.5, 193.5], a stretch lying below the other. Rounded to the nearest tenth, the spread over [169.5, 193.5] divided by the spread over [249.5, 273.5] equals 0.6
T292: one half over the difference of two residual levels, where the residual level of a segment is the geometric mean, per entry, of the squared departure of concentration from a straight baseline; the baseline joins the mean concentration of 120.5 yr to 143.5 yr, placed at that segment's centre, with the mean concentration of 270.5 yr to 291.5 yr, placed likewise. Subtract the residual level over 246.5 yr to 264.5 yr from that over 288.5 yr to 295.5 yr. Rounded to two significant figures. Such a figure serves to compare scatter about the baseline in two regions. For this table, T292 0.022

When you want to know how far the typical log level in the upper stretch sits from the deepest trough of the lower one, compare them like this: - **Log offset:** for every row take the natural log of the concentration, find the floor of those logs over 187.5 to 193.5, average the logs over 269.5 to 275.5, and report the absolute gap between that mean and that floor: 0.30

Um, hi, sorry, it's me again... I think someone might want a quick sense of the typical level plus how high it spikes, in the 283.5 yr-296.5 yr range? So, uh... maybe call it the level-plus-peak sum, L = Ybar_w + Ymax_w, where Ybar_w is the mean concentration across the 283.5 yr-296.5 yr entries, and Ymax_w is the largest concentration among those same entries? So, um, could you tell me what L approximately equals 291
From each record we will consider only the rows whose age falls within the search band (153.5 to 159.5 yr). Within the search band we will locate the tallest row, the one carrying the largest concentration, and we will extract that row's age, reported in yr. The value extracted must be 154.0 yr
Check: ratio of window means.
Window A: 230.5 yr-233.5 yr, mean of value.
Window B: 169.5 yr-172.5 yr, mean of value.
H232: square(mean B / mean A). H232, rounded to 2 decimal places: 0.61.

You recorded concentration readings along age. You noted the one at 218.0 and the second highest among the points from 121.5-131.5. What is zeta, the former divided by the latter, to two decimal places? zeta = 1.39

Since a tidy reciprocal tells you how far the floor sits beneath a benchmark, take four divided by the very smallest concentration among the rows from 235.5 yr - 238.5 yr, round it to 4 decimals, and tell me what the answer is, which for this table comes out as 0.0311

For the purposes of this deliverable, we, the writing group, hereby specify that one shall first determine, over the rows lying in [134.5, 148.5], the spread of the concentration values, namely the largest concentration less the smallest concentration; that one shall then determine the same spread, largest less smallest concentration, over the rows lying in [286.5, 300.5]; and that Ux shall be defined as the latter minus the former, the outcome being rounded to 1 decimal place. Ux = 10.8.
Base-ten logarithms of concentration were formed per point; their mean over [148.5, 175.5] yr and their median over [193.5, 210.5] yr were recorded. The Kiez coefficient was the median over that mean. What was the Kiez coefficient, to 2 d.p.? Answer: 0.98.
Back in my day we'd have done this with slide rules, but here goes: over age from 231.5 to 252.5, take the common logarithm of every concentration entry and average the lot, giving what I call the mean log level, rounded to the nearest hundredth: 2.11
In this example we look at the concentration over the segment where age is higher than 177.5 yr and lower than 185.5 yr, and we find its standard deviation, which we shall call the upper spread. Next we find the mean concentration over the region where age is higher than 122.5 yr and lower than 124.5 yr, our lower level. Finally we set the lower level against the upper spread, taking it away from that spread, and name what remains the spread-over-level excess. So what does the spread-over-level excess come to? -66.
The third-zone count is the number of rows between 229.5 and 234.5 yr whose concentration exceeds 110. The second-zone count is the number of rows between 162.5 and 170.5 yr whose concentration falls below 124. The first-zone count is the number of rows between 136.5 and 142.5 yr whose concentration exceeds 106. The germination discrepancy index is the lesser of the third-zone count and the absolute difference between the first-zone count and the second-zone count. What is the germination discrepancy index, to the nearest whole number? 2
